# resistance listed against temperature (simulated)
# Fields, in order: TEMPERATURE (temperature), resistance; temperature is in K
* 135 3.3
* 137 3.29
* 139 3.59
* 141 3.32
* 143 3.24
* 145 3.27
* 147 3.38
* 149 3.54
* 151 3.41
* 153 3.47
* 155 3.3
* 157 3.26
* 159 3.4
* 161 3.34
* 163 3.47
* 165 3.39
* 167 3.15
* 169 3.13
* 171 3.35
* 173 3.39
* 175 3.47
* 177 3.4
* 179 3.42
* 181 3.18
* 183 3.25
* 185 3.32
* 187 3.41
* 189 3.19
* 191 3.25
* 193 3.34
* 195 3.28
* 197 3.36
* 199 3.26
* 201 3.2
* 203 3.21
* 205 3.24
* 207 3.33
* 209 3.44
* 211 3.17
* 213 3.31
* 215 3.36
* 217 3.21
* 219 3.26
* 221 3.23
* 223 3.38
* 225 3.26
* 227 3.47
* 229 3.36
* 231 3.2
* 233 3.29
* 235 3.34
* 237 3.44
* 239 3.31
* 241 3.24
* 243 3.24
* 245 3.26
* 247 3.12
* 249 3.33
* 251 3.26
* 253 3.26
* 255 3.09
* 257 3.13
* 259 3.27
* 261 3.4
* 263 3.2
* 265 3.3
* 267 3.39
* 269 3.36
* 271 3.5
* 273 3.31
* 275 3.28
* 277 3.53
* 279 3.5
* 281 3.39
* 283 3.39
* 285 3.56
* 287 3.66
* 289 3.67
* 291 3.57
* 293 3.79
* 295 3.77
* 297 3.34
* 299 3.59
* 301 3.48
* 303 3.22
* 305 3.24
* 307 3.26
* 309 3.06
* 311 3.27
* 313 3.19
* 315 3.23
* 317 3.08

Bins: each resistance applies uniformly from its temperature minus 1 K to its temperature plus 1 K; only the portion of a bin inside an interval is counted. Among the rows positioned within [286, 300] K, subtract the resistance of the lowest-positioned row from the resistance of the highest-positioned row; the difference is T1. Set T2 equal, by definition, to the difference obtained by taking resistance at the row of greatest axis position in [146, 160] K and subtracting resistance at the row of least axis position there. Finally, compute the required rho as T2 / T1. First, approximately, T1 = -0.070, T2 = 0.02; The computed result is -0.3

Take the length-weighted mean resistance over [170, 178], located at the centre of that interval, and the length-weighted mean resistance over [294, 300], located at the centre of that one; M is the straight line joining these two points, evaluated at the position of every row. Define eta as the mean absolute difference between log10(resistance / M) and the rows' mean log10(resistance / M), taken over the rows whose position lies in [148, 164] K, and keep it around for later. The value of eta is 0.0098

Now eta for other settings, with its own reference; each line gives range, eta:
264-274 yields 0.0075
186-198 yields 0.0085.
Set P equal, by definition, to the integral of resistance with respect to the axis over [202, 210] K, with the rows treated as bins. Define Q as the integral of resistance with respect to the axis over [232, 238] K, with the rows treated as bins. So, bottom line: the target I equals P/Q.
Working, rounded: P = 26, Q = 20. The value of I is 1.3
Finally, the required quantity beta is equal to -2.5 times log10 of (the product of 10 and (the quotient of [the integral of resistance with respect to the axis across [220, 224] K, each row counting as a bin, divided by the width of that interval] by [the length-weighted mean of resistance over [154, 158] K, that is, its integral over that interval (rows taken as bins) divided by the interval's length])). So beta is -2.51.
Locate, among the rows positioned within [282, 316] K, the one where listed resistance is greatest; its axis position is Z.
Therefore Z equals 293 K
